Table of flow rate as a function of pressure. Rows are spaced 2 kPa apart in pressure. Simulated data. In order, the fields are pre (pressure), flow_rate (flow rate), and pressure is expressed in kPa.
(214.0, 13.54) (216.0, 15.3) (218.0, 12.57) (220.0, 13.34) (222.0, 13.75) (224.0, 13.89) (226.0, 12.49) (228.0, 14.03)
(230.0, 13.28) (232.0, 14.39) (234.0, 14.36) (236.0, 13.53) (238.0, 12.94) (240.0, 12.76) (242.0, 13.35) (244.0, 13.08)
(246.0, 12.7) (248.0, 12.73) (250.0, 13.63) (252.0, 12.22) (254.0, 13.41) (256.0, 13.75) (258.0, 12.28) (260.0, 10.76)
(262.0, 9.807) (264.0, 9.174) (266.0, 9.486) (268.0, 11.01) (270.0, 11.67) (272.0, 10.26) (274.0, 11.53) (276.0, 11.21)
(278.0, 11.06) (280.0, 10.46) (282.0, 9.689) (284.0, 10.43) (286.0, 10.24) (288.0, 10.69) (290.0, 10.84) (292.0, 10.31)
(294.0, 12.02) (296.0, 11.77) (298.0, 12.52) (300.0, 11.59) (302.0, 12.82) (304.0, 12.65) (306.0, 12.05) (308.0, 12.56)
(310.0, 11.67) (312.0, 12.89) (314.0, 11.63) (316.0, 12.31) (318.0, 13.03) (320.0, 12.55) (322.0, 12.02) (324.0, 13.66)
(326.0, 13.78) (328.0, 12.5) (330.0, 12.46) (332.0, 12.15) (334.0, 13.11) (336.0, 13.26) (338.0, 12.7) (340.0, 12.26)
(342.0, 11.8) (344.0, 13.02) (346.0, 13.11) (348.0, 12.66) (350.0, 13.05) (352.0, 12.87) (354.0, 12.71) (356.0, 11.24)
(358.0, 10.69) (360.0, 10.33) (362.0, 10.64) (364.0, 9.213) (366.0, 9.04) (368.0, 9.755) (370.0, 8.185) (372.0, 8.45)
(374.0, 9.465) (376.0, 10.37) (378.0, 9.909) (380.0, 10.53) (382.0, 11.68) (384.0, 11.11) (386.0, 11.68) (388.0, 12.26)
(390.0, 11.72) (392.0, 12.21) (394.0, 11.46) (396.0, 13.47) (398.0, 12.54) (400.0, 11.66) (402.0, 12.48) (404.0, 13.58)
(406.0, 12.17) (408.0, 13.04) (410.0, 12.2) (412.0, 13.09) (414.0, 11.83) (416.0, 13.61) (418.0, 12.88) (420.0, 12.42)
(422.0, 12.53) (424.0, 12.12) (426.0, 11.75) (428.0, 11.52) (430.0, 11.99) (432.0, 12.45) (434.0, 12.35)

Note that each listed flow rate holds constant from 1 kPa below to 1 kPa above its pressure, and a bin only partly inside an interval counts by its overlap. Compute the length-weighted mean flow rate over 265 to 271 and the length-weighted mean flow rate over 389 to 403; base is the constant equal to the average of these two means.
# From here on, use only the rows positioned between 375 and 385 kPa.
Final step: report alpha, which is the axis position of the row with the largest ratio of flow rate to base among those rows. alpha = 382.0 kPa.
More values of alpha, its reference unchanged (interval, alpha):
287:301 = 298.0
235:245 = 236.0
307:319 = 318.0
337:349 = 346.0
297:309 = 302.0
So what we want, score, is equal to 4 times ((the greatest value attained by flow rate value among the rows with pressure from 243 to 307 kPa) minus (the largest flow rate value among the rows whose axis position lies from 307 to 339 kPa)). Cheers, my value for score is 0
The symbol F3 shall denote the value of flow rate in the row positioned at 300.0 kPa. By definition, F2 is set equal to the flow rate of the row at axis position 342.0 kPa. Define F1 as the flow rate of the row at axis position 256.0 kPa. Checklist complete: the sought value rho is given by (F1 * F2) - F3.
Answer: 151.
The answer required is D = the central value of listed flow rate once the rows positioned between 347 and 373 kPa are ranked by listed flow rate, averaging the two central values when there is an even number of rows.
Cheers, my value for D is 10.6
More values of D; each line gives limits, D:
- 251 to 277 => 11.2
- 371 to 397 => 11.5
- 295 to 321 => 12.5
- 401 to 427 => 12.5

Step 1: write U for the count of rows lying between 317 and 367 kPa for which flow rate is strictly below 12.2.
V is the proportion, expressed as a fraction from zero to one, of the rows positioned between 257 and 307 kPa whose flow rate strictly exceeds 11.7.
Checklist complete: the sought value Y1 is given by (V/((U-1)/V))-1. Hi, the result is -0.99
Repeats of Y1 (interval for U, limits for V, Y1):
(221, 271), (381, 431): -0.88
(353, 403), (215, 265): -0.96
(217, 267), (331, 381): -0.92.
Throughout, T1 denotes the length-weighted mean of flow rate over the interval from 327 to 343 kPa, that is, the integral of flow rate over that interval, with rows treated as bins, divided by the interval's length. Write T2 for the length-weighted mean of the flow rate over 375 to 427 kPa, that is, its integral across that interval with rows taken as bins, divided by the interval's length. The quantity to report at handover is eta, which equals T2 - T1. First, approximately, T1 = 12.5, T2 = 12.1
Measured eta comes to -0.4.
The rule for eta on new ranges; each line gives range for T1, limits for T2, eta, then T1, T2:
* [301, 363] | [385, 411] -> 0.0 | 12.4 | 12.3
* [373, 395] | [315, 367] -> 1.0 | 11.1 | 12.2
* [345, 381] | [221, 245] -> 2.8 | 10.7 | 13.5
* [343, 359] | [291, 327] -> -0.1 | 12.4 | 12.3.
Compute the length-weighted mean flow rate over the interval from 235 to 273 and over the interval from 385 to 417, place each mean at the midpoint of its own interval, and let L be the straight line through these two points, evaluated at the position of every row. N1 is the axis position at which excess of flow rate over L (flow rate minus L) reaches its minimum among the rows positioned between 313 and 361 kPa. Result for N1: 360.0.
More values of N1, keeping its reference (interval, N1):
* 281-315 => 282.0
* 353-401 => 370.0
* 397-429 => 428.0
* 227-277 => 264.0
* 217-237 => 226.0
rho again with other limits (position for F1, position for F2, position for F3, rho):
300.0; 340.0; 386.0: 130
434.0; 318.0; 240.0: 148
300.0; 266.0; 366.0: 101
